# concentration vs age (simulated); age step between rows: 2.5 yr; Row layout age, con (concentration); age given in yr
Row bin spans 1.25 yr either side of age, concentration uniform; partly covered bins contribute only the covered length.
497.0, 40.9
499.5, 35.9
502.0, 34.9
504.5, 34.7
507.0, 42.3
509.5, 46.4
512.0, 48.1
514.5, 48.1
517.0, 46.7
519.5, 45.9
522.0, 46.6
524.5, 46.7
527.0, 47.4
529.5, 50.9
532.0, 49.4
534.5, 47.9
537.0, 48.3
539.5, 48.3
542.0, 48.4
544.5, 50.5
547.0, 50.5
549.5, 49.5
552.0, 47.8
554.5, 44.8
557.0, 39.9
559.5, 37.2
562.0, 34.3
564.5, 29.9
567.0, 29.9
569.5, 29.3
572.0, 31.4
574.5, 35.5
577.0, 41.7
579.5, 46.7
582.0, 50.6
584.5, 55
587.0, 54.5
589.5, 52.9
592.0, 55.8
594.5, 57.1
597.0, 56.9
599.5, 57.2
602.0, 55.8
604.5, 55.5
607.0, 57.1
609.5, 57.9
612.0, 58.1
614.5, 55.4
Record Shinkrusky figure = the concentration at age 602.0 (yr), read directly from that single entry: 55.8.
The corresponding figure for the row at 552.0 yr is 47.8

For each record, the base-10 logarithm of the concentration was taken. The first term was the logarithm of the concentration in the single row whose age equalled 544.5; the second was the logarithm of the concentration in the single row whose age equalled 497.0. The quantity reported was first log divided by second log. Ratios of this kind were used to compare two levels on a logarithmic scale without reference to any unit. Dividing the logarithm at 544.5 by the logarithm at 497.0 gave 1.06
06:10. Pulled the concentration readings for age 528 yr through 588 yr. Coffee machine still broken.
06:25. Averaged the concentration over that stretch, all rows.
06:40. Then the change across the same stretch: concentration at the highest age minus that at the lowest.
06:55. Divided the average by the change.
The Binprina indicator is 12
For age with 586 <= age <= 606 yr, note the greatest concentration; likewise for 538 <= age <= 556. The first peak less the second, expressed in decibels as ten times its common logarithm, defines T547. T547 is 8.3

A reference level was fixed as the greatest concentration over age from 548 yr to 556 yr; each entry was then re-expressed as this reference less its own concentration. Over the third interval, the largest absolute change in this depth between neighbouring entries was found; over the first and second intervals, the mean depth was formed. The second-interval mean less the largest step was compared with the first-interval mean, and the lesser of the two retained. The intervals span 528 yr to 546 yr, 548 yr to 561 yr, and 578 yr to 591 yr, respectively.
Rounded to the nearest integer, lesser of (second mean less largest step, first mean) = 0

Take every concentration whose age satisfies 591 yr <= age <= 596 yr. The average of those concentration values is 56.5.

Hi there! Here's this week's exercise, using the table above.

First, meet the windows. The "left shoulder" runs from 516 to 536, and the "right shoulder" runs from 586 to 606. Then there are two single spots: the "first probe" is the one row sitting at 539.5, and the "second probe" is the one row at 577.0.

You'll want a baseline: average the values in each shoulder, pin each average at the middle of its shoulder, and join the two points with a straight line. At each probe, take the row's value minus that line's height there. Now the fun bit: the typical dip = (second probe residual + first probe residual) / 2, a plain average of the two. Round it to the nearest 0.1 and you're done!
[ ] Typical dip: -6.4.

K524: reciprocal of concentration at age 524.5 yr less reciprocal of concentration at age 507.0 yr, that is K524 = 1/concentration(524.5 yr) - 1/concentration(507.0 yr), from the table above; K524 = -0.002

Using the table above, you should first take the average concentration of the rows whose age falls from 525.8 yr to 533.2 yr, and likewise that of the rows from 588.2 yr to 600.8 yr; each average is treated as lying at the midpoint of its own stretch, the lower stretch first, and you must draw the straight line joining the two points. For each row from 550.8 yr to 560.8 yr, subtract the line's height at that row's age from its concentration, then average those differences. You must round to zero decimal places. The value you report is -10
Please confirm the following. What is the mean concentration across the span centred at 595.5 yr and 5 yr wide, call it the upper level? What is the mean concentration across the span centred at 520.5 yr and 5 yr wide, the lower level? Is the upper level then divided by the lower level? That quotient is 1.23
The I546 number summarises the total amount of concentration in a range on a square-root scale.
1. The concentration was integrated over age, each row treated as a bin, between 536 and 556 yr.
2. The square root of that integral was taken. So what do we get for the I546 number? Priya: 31.1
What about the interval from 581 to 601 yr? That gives 33.2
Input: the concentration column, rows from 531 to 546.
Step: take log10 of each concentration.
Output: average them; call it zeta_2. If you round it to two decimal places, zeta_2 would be 1.69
